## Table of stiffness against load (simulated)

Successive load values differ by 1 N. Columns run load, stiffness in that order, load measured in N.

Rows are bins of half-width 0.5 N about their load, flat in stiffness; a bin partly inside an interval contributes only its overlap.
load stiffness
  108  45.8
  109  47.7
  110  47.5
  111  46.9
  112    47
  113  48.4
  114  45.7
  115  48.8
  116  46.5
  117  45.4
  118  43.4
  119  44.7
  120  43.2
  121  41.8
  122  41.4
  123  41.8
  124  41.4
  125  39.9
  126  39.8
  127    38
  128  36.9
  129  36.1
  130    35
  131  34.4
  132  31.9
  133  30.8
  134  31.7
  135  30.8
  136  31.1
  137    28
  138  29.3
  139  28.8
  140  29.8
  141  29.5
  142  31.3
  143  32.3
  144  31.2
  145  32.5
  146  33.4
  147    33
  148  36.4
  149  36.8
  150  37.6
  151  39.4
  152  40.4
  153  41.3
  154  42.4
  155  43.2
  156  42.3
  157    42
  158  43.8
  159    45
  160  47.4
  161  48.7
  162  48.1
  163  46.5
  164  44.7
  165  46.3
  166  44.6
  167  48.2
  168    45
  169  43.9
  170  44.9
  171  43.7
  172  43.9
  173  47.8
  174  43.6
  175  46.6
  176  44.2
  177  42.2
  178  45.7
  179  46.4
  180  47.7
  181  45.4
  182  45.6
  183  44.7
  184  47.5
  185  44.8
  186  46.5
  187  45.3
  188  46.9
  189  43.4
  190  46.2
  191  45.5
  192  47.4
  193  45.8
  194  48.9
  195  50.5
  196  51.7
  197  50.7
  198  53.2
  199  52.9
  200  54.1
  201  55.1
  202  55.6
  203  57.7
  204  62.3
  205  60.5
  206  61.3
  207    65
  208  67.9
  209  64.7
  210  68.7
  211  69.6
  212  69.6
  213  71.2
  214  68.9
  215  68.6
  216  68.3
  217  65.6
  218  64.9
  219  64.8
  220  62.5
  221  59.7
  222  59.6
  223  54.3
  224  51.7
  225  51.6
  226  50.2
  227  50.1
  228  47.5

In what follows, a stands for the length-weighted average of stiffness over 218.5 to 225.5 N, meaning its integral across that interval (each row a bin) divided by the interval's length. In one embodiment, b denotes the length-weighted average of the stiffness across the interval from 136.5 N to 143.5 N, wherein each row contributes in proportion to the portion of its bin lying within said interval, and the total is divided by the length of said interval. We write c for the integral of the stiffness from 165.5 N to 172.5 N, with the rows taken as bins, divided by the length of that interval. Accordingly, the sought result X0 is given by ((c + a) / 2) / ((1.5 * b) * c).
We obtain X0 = 0.026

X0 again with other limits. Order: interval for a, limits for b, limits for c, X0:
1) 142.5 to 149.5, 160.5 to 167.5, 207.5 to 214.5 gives 0.011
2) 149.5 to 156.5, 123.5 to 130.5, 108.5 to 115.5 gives 0.016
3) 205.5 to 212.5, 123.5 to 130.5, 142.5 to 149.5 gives 0.026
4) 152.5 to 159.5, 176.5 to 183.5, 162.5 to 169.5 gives 0.014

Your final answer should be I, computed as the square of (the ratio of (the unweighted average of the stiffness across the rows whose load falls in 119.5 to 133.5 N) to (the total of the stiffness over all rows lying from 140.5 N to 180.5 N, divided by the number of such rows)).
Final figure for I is 0.8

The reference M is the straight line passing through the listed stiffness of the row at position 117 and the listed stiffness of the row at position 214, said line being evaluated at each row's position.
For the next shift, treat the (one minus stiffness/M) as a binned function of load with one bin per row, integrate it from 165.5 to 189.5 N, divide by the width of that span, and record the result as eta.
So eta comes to 0.24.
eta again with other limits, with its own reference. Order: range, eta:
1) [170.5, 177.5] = 0.25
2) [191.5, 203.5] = 0.20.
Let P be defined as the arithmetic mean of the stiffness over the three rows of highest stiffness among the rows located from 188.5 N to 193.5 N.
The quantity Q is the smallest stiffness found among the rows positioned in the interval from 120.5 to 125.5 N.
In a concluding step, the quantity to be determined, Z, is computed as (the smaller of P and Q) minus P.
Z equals -7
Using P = 46.5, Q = 39.9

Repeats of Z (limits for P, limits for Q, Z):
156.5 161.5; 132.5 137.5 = -19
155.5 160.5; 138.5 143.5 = -17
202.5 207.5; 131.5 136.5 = -32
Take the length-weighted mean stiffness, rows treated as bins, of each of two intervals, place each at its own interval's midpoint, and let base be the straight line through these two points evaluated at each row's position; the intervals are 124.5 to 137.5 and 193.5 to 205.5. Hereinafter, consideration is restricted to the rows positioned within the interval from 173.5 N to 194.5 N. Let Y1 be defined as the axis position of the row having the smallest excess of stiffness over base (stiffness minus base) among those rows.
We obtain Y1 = 189 N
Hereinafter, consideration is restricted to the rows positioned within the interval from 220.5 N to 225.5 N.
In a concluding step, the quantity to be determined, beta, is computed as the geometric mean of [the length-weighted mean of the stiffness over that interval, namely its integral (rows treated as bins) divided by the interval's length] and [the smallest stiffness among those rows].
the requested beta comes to 53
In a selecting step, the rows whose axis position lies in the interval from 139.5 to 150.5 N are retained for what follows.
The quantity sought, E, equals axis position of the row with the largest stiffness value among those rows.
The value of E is 150 N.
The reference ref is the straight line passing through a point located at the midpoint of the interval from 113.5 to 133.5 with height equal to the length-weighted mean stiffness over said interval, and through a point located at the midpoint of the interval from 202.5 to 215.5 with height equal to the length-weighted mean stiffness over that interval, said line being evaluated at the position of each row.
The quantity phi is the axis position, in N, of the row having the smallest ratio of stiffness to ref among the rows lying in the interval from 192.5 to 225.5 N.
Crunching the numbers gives 225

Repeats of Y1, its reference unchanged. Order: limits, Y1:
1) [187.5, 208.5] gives 189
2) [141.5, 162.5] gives 144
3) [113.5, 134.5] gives 133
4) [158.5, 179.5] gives 177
